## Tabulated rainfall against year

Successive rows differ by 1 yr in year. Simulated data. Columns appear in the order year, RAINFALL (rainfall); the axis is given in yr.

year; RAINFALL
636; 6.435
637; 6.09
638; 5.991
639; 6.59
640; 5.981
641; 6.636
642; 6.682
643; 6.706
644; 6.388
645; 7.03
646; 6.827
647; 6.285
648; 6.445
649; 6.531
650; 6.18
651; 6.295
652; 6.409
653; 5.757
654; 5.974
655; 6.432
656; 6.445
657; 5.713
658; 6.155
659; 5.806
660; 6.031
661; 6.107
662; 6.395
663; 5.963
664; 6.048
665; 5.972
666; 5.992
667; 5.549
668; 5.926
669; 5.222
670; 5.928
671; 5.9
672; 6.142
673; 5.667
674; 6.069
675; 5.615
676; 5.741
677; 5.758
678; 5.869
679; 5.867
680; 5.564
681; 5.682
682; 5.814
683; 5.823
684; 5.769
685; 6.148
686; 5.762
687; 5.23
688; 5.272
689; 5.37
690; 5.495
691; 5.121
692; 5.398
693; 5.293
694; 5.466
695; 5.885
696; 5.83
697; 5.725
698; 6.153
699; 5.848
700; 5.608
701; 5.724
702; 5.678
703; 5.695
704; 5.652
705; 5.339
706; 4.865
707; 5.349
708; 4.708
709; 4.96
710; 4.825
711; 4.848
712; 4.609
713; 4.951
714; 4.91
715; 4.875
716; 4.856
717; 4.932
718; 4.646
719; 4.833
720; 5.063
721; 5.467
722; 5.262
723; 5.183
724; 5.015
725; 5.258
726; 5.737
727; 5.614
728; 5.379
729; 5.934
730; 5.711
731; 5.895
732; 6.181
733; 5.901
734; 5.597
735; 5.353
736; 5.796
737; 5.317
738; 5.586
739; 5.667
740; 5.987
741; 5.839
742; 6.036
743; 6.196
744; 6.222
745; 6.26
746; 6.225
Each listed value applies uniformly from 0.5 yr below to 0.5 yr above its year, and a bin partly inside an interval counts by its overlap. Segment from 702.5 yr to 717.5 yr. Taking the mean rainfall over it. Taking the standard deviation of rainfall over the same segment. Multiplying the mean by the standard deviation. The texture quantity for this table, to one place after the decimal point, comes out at 1.6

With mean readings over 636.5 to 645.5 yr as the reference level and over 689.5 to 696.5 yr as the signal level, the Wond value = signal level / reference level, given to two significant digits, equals 0.85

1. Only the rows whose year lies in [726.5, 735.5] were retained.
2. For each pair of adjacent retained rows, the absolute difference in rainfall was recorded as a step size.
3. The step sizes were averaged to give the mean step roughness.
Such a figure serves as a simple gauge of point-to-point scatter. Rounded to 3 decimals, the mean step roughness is 0.289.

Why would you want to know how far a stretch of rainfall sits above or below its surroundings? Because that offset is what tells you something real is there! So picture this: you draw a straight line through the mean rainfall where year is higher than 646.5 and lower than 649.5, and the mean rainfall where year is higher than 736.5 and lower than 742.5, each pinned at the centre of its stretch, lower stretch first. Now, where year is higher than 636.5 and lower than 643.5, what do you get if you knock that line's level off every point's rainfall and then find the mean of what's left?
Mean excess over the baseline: -0.10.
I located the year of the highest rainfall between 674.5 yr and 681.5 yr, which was 678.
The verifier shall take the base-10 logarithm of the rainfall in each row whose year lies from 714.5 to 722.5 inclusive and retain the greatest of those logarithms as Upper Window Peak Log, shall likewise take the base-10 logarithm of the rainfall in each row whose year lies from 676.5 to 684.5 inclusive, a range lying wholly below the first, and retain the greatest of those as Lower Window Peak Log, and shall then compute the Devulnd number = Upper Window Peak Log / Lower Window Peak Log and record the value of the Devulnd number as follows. 0.96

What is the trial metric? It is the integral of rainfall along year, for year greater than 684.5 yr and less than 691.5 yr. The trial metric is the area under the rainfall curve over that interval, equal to 38.4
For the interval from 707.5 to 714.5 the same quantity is 33.8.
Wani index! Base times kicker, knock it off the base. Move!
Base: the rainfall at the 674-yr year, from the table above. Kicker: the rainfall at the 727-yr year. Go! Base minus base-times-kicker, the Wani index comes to -28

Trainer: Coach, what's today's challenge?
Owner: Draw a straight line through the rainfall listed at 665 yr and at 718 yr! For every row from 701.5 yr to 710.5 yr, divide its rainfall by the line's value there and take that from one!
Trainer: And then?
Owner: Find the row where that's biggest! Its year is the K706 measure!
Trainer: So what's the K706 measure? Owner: 708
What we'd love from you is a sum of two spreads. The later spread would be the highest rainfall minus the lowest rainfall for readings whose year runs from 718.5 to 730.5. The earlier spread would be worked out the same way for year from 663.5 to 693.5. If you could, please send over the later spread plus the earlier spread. 2.13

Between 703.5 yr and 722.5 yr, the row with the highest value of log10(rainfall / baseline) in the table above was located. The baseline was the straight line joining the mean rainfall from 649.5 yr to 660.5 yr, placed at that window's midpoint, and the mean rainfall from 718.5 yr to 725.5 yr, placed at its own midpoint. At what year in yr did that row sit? 721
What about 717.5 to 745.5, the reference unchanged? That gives 745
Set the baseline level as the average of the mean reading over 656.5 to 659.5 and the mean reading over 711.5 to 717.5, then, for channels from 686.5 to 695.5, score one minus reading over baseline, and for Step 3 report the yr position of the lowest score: 695 yr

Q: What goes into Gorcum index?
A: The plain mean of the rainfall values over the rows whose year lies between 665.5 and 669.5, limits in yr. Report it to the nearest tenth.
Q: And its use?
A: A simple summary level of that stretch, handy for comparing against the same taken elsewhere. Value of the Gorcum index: 5.7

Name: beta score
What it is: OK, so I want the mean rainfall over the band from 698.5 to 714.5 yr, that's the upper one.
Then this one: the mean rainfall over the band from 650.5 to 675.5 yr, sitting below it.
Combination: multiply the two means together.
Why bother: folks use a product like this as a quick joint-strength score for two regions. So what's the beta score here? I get 31.2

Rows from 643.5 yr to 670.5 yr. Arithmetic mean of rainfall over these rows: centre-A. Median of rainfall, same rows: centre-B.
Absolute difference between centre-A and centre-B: 0.034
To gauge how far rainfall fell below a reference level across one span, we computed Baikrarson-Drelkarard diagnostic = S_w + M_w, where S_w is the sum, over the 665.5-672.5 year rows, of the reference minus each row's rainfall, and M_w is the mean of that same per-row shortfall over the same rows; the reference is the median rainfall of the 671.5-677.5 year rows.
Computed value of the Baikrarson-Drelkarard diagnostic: -0.5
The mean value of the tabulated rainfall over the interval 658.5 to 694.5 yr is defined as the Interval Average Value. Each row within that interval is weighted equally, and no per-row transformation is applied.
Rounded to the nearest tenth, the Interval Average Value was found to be 5.7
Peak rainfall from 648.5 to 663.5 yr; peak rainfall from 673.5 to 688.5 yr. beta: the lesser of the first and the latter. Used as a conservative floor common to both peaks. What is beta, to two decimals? 6.15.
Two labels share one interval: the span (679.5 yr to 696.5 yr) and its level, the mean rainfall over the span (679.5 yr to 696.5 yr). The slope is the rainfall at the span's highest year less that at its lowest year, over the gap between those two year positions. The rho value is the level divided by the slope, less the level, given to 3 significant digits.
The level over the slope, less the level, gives 330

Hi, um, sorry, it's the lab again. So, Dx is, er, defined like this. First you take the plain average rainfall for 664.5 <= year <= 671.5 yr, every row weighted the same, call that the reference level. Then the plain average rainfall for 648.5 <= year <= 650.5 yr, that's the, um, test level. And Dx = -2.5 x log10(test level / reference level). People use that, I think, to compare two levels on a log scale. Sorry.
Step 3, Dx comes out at -0.10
